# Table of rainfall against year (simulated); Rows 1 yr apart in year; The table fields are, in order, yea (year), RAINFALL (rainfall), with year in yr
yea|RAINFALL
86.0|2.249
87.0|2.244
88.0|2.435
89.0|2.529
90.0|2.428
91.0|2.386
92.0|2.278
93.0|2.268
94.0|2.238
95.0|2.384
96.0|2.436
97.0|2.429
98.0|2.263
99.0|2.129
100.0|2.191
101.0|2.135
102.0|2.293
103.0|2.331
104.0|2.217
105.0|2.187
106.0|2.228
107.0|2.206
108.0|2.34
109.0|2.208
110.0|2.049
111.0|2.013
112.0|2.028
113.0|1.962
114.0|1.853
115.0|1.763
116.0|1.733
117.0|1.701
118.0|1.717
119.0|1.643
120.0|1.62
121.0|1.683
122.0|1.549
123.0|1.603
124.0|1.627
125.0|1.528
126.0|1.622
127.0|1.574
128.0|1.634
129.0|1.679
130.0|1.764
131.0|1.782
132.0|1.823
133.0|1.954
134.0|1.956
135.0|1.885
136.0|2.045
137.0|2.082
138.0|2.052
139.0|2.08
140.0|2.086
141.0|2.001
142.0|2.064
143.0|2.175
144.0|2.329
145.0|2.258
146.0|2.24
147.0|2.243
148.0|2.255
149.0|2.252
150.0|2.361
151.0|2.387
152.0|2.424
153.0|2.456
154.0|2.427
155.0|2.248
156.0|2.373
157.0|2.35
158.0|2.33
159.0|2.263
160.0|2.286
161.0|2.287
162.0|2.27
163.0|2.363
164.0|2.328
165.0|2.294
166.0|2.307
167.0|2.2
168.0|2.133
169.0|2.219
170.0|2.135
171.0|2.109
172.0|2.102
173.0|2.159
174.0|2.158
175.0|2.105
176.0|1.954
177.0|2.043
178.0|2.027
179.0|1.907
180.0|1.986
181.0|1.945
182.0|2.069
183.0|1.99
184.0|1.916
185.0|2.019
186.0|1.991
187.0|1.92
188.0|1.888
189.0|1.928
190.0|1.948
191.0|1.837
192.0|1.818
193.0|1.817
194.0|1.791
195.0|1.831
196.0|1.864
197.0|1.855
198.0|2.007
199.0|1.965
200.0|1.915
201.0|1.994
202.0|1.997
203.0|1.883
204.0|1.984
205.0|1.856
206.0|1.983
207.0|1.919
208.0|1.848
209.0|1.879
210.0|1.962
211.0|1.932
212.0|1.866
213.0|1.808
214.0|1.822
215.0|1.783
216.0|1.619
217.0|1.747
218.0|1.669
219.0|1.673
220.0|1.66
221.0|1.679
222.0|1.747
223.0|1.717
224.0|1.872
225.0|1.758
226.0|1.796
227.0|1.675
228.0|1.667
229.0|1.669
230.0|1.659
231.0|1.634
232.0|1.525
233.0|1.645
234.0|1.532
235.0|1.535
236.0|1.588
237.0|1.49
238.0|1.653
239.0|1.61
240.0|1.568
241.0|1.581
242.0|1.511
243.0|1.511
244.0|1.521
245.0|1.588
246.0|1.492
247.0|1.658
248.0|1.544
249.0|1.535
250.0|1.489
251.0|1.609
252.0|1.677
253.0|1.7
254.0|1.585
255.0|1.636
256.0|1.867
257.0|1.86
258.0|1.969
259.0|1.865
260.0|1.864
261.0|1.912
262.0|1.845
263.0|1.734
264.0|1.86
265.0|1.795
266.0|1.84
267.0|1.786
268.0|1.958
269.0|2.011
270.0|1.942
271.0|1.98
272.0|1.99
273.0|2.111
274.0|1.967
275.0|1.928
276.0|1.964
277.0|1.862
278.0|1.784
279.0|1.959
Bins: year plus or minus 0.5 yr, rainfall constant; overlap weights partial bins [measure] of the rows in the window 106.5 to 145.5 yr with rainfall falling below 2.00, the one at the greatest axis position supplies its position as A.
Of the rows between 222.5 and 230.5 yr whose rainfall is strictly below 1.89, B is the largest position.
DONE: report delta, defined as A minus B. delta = -95 yr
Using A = 135.0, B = 230.0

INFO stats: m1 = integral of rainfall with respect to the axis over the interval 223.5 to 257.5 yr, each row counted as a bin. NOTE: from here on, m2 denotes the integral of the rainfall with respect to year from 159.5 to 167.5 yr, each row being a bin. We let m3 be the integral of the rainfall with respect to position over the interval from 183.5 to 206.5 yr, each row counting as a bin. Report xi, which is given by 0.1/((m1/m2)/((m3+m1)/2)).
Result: 1.6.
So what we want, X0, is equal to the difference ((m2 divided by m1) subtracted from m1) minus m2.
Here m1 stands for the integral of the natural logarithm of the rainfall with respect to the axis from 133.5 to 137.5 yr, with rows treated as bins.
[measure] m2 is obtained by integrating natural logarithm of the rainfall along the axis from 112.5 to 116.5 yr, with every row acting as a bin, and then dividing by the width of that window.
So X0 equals 1.9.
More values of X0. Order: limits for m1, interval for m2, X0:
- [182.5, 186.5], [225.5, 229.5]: 2.0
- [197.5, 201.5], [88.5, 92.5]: 1.5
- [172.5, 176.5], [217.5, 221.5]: 2.3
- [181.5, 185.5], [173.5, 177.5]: 1.8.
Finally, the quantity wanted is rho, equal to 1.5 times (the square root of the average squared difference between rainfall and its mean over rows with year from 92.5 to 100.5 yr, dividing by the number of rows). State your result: 0.158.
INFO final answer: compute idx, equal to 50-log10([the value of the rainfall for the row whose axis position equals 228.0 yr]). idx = 49.8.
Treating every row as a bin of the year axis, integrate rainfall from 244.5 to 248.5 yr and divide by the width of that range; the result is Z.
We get 1.6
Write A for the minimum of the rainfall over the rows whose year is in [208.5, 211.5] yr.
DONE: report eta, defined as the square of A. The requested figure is 3.5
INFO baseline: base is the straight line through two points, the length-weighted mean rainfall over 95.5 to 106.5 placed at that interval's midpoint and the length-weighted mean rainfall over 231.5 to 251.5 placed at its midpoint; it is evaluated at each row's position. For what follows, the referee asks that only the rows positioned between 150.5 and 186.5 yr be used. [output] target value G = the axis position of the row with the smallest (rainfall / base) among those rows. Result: 179.0 yr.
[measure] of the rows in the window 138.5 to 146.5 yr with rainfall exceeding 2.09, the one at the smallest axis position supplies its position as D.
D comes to 143.0 yr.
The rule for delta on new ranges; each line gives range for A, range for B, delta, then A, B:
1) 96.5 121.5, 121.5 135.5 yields -14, 121.0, 135.0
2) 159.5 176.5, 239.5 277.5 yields -101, 176.0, 277.0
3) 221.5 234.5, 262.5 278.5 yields -44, 234.0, 278.0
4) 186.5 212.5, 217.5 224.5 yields -12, 212.0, 224.0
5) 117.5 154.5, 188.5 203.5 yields -68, 135.0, 203.0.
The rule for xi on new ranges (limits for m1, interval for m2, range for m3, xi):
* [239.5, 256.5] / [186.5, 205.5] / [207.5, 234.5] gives 4.9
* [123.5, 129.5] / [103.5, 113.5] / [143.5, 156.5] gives 4.4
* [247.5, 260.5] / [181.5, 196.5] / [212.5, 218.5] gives 2.1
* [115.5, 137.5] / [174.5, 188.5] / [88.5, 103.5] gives 2.6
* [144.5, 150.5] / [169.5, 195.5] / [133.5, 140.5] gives 5.2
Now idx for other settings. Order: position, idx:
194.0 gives 49.7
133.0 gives 49.7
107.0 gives 49.7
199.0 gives 49.7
